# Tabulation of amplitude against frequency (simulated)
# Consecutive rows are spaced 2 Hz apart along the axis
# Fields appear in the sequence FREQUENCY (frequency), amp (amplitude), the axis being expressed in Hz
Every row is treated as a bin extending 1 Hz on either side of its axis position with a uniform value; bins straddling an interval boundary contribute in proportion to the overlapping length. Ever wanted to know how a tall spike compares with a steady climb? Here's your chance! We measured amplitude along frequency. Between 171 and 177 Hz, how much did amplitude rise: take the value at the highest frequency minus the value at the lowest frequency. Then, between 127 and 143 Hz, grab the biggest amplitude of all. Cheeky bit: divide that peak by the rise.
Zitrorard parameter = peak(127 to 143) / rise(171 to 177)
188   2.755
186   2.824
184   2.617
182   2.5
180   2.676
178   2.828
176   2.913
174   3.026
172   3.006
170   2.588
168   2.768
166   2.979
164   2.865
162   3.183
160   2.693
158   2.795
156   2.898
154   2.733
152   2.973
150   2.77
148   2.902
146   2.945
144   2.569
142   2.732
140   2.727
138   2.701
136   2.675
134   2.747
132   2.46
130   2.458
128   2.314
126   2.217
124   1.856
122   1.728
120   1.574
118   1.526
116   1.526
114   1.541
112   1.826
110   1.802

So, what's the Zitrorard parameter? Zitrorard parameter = -30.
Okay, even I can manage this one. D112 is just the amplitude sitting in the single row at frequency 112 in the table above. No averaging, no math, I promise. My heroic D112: 1.826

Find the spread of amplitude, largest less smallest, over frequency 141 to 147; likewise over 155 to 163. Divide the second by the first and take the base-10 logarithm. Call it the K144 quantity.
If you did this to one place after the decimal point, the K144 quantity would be 0.1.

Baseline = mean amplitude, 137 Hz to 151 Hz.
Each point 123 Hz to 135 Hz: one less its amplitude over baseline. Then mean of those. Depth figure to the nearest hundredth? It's 0.15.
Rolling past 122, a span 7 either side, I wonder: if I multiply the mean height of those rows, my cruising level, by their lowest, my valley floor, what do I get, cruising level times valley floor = 2.8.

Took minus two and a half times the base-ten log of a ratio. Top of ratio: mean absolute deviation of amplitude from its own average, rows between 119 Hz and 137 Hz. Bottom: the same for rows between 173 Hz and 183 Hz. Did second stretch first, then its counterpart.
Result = -0.8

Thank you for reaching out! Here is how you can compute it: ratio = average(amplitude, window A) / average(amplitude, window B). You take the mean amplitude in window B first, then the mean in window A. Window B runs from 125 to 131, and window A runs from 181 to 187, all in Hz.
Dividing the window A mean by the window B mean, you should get 1.1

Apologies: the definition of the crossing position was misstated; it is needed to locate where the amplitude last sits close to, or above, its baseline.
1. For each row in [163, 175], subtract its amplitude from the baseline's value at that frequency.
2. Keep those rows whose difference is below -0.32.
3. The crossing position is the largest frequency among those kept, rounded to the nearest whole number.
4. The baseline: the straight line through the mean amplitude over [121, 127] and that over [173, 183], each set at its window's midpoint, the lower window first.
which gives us 166 Hz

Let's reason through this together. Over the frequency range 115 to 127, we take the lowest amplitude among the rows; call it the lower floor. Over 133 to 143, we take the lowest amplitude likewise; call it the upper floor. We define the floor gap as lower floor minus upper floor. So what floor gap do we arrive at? -1.1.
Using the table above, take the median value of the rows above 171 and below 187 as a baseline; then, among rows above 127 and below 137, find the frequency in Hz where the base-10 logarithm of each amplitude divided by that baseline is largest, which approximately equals 134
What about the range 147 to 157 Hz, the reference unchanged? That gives 152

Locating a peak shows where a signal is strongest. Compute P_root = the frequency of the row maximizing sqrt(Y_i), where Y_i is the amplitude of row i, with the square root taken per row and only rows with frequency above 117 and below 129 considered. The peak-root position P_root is 128 Hz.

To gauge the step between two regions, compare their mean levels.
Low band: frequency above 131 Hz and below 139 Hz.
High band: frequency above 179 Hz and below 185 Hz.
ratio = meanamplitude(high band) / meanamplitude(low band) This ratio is 1.0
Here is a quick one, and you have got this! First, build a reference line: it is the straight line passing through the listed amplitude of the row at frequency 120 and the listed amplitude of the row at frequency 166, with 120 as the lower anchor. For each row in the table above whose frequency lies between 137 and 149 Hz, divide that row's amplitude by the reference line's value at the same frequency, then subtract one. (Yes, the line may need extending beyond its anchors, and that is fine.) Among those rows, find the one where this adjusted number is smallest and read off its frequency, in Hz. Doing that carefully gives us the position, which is 144 Hz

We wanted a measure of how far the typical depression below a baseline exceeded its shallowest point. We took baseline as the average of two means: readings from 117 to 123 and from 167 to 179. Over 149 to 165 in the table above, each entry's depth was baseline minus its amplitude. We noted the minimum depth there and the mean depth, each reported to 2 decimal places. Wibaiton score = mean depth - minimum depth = 0.32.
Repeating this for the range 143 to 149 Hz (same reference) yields 0.14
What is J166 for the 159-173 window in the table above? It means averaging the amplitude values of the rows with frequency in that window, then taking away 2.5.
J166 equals 0.37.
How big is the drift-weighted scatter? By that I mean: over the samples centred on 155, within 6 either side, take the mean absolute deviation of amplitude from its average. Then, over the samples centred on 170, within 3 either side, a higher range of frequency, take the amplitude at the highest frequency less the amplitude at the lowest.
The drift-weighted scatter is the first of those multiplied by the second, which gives 0.020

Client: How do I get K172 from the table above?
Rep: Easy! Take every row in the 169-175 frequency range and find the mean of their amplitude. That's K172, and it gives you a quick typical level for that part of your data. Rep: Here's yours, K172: 2.87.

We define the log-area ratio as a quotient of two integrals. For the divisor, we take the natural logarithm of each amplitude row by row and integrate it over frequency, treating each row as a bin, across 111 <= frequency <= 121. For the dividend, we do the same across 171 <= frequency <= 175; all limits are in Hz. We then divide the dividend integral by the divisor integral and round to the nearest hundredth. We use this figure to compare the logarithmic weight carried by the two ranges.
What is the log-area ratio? 0.95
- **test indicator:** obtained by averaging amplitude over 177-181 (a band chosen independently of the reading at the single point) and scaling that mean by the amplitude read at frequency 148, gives 8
